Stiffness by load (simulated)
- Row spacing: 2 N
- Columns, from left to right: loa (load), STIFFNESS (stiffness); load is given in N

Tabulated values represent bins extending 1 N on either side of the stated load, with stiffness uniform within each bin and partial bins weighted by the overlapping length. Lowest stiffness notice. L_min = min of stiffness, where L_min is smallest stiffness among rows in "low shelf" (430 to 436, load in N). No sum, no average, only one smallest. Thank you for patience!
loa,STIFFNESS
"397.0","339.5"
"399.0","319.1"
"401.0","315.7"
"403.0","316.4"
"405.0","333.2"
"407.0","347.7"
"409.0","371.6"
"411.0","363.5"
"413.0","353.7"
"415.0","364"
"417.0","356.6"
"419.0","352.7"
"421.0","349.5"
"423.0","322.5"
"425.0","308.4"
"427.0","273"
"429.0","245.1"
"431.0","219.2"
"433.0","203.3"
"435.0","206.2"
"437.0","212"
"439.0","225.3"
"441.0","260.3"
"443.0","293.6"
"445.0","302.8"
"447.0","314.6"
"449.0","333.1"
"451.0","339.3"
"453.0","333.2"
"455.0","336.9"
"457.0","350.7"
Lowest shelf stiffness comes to 203.3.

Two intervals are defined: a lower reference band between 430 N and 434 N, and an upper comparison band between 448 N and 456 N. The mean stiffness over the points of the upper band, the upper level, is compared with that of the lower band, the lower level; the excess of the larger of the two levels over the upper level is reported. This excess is 0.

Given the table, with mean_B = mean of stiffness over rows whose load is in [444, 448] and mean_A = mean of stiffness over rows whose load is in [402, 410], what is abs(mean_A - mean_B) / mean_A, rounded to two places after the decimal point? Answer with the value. 0.10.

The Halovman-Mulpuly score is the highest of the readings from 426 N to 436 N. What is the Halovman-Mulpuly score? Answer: 273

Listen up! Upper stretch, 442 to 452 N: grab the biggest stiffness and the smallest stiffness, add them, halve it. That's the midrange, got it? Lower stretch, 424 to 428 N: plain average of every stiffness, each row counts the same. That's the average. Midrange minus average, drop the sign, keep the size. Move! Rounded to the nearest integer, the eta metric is 26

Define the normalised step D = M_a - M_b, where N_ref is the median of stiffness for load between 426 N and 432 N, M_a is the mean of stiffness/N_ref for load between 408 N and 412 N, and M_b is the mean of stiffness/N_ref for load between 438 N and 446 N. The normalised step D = 0.40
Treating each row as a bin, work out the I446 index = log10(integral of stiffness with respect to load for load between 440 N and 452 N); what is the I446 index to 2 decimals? 3.57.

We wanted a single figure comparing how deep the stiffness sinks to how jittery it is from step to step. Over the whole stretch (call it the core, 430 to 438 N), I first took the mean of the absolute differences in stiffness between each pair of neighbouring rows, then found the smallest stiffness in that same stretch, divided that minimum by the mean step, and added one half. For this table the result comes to 25.3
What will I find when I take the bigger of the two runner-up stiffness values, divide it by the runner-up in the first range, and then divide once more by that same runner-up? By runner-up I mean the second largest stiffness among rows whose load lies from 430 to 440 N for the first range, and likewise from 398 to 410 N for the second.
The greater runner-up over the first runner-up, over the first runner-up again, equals 0.0072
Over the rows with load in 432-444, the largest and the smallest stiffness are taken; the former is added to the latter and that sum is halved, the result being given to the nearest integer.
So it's 248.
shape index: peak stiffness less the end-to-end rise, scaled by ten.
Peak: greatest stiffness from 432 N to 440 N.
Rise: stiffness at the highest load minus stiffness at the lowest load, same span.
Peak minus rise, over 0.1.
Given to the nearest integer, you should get 2033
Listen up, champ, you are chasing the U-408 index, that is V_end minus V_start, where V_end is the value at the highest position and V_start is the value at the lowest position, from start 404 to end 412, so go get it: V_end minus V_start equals 30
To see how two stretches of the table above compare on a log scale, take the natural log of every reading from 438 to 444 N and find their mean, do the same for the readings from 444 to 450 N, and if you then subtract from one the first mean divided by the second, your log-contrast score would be 0.04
